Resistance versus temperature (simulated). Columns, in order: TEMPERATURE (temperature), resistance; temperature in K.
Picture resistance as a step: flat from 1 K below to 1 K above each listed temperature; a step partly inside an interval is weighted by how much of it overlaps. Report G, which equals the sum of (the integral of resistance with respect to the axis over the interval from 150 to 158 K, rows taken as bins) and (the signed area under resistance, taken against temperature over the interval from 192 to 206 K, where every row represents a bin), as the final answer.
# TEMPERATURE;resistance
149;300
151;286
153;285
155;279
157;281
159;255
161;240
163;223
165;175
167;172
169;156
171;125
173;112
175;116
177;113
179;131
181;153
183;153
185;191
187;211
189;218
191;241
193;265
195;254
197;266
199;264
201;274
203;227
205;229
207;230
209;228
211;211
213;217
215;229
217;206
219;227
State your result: 5820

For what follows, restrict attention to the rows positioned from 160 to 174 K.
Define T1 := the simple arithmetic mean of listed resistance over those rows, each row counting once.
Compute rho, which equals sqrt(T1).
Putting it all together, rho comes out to 13.1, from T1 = 172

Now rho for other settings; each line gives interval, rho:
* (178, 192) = 13.6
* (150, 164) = 16.3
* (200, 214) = 15.2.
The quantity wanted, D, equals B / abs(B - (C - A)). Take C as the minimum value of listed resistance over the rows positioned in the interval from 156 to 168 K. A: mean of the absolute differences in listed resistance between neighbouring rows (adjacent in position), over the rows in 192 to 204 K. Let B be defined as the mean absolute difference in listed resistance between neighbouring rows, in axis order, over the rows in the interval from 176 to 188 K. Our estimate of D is 0.14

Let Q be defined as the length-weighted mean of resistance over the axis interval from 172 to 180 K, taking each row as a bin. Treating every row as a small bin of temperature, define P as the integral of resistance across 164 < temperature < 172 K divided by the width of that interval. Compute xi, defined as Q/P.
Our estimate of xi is 0.8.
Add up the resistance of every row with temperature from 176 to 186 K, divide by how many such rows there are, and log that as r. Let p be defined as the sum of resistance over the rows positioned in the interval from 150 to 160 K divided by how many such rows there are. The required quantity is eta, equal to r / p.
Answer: 0.5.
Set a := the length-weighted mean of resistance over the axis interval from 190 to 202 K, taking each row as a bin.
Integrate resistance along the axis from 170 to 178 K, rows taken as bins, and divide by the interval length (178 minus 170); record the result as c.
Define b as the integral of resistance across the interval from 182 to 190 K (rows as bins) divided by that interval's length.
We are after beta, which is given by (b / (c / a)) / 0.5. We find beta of 865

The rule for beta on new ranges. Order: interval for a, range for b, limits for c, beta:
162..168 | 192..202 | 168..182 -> 777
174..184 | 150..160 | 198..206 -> 297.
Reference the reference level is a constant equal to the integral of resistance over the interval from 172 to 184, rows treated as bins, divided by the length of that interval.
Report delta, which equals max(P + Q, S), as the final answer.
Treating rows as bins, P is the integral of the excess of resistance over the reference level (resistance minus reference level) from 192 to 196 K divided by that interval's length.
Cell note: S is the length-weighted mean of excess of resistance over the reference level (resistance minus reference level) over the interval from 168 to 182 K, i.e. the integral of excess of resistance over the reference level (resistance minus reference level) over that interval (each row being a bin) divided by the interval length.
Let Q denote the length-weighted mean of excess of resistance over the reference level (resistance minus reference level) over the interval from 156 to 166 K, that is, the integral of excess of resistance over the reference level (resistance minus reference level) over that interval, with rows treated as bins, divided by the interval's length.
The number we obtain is 235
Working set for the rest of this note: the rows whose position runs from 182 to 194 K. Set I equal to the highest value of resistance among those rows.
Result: 265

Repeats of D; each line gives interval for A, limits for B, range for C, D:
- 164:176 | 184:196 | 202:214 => 0.09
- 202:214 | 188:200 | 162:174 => 0.16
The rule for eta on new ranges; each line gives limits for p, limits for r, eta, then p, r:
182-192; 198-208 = 1.2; 203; 245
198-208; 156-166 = 1.0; 245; 235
